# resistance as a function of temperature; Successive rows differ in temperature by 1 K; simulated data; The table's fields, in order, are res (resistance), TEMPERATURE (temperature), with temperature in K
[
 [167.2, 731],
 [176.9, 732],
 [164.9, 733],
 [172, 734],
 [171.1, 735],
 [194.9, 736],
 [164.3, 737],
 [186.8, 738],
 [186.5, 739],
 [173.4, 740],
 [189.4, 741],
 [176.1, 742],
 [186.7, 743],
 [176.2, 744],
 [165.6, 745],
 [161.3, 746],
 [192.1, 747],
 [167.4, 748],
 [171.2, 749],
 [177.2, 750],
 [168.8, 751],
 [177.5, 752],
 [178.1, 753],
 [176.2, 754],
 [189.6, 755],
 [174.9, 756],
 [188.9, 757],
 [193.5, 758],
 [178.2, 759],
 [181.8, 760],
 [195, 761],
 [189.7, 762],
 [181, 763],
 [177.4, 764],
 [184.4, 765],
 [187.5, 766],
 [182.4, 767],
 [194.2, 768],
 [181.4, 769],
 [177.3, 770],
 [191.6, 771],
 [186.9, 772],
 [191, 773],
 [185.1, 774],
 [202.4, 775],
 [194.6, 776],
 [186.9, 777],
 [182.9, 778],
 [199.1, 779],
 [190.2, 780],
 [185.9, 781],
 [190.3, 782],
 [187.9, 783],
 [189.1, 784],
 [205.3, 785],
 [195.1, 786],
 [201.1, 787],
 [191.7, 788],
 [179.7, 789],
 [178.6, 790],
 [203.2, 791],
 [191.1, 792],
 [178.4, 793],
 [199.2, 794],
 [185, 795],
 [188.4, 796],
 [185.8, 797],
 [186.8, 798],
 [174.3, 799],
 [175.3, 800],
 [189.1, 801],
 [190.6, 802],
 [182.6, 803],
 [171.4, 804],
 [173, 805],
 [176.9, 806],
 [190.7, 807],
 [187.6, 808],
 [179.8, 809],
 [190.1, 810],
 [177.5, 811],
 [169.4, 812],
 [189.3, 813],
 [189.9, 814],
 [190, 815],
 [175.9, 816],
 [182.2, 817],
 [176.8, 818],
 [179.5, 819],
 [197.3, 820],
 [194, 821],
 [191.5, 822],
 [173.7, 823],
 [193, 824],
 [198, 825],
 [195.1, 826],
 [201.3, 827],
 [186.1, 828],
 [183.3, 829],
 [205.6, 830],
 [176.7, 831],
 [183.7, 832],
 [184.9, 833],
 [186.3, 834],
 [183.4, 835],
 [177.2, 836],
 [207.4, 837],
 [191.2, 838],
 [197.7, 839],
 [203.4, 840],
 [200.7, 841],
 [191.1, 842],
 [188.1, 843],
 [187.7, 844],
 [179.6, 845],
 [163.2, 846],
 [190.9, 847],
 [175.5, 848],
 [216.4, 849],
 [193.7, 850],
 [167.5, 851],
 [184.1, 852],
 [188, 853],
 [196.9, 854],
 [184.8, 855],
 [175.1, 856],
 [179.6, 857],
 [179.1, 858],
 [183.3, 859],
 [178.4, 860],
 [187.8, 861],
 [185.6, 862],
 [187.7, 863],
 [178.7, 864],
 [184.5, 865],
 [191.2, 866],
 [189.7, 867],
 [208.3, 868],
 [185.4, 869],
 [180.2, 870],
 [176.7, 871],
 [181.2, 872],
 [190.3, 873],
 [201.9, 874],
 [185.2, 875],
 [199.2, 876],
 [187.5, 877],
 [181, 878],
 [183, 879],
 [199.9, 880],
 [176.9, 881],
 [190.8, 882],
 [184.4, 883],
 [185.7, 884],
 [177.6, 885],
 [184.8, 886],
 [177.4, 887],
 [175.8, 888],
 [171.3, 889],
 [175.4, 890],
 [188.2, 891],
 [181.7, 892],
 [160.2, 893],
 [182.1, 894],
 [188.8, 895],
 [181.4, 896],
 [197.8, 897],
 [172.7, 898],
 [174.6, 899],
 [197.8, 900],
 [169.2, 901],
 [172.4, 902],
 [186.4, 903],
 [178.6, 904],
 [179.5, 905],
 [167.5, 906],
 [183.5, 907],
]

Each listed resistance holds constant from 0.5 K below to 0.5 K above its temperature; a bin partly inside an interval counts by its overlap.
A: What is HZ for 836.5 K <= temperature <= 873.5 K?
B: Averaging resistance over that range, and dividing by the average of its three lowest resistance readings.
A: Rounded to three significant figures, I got 1.11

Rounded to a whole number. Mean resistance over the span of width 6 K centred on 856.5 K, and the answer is 183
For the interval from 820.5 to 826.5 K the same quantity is 191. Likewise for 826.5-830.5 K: 194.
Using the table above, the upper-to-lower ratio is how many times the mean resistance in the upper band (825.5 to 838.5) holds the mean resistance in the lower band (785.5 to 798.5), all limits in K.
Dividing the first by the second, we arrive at 1.00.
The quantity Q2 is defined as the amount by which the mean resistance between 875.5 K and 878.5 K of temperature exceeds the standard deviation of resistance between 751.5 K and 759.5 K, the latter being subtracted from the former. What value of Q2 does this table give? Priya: 182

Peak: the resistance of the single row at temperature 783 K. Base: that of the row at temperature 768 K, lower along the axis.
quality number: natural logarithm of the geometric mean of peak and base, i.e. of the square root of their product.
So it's 5.25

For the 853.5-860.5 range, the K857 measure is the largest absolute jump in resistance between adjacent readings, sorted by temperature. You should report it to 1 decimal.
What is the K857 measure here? 12.1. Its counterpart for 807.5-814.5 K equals 19.9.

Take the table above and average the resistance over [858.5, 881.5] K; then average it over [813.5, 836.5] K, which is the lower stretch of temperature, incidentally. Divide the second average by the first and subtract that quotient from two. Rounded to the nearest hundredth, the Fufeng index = 1.00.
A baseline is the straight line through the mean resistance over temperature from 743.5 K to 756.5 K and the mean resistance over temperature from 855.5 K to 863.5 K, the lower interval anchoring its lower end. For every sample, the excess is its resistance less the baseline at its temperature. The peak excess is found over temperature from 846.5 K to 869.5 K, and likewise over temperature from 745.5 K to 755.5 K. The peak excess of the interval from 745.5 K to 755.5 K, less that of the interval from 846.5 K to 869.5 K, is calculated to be -18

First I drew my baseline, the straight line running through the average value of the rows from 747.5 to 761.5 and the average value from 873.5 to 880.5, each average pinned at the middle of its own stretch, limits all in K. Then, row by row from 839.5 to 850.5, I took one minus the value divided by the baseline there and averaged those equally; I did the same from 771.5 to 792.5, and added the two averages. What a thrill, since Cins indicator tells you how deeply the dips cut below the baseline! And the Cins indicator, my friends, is -0.06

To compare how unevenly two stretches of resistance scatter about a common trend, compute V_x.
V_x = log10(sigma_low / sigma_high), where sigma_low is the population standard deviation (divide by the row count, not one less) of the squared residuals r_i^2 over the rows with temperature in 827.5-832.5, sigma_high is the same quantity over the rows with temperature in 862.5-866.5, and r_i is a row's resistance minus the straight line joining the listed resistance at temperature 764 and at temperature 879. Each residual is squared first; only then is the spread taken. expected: 0.9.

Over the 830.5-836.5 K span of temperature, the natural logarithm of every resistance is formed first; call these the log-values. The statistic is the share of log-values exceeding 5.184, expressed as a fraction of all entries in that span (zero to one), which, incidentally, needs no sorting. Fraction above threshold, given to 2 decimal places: 0.67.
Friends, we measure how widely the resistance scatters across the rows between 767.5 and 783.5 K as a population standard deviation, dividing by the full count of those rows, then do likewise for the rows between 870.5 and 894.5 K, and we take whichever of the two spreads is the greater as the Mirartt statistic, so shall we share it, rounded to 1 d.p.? 9.1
